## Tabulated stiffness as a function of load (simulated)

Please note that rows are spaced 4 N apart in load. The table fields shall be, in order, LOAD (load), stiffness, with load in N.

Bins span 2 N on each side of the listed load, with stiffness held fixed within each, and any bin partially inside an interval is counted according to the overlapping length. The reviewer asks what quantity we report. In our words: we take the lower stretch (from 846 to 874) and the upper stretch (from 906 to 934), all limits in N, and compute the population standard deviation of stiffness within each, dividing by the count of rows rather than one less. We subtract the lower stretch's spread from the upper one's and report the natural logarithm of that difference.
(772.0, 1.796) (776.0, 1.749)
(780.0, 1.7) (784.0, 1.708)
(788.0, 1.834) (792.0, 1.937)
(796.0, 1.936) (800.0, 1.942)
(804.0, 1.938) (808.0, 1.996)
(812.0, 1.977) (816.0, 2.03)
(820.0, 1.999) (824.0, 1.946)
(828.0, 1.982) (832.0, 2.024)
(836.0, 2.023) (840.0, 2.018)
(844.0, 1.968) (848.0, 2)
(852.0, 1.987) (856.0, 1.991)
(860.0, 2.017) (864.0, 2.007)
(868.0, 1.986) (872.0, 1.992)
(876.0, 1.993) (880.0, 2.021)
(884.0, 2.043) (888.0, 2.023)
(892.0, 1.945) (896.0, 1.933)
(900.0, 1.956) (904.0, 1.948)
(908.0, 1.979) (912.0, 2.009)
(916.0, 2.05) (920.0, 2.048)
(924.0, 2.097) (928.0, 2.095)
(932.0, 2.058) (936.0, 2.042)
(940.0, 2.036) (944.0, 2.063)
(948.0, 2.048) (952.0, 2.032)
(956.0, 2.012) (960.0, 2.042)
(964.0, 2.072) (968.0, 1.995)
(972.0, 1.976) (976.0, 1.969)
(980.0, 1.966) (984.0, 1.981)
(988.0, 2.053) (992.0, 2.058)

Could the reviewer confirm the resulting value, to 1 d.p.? -3.5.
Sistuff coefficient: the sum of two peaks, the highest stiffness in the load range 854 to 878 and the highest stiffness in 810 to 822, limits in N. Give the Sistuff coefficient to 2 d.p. 4.05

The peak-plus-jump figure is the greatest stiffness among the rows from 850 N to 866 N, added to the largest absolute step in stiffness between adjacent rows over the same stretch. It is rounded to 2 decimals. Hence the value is 2.04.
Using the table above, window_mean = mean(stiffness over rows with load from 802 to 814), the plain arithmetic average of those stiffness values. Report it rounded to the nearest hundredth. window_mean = 1.97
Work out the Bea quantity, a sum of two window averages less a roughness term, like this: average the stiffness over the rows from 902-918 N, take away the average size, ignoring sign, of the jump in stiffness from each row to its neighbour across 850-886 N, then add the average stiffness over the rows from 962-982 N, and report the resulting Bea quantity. 3.977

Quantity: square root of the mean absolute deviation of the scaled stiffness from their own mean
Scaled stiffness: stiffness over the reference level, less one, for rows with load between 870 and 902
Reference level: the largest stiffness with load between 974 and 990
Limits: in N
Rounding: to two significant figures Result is 0.13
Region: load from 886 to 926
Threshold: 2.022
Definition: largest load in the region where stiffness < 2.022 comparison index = 912.0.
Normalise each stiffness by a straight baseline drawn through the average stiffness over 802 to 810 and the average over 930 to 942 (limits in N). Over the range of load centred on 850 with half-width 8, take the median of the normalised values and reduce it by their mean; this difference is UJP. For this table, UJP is 0.000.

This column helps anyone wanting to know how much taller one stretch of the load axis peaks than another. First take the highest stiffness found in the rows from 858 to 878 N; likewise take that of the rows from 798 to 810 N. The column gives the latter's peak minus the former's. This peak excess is -0.02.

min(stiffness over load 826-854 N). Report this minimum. 1.968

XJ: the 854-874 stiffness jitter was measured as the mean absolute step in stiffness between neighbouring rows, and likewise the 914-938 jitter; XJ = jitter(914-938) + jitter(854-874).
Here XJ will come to 0.037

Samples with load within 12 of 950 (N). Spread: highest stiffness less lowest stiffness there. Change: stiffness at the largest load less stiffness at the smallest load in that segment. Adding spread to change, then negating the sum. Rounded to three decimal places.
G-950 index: -0.057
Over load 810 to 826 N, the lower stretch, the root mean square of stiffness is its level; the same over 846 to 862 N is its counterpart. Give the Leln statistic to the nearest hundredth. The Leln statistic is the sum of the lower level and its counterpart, 3.99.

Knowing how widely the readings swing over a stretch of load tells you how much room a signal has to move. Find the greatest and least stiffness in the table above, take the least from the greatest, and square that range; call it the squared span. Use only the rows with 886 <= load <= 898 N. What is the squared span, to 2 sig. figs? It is 0.0081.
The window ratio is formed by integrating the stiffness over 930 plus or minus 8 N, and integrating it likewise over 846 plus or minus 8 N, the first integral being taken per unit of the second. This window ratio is 1.04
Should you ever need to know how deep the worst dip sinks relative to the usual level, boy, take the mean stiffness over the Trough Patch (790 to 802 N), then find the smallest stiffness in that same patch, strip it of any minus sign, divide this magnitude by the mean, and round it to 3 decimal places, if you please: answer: 0.999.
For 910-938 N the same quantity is 0.977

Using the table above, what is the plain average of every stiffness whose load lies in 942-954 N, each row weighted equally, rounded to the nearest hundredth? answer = 2.05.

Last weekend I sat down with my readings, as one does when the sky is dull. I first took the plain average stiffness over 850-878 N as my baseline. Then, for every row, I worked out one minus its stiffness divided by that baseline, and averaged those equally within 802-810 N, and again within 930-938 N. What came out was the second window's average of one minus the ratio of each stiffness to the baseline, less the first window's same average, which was -0.042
